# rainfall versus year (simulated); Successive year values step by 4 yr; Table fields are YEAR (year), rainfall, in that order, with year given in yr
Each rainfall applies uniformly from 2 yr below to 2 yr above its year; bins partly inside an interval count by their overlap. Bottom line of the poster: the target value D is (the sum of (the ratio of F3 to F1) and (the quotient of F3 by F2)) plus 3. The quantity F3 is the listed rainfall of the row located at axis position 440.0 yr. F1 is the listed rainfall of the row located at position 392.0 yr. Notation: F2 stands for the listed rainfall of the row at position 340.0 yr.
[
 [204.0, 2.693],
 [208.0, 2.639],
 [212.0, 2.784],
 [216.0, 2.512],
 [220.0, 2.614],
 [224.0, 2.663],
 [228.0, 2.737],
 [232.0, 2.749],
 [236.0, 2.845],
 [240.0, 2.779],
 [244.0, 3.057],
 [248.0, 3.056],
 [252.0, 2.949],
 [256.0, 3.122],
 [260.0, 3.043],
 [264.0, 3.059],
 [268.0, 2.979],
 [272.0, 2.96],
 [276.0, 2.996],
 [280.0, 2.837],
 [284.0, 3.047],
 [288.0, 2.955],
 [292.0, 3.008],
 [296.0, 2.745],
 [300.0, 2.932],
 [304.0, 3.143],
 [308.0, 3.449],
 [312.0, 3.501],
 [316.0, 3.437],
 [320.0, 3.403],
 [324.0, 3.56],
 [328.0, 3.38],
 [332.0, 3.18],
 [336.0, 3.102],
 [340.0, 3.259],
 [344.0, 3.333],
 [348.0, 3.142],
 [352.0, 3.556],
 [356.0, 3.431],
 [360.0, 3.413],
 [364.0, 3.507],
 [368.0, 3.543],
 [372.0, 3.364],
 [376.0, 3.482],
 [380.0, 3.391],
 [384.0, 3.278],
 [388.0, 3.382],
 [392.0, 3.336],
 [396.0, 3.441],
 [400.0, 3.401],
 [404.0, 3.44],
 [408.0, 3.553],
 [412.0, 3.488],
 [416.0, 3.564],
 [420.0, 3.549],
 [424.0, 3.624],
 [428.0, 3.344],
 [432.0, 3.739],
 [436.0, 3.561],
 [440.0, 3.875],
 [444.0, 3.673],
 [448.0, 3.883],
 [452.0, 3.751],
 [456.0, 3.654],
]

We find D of 5.35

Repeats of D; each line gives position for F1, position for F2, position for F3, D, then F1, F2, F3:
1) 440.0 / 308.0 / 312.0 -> 4.92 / 3.875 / 3.449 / 3.501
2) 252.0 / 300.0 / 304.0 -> 5.14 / 2.949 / 2.932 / 3.143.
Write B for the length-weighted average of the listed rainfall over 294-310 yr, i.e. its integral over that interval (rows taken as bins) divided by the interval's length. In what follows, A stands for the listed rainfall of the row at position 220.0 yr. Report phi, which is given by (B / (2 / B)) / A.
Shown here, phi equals 1.80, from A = 2.614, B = 3.1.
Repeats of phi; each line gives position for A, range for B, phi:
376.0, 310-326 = 1.73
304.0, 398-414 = 1.92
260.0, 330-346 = 1.70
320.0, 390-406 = 1.70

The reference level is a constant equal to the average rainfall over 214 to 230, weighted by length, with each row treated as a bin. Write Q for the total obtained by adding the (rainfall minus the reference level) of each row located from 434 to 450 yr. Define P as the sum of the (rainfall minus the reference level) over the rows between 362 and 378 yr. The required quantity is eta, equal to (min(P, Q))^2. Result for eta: 11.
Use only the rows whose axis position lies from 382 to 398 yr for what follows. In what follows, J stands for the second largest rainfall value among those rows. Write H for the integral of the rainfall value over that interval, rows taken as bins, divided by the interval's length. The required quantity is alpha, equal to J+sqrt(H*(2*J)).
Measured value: 8.1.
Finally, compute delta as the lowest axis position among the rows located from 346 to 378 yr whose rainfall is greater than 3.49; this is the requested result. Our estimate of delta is 352.0 yr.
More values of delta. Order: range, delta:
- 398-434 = 408.0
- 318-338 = 324.0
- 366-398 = 368.0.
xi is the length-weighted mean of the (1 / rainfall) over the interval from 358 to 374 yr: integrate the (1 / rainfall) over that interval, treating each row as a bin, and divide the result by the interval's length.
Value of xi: 0.289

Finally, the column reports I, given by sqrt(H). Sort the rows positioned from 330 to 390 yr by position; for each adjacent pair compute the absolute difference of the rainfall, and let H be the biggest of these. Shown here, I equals 0.64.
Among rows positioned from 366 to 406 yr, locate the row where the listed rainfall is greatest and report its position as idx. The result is 368.0 yr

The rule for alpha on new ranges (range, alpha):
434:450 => 9.3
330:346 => 7.8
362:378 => 8.4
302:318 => 8.3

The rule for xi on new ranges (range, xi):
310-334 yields 0.294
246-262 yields 0.329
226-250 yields 0.349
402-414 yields 0.286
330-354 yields 0.307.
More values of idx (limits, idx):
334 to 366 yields 352.0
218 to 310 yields 308.0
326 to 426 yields 424.0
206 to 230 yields 212.0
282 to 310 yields 308.0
